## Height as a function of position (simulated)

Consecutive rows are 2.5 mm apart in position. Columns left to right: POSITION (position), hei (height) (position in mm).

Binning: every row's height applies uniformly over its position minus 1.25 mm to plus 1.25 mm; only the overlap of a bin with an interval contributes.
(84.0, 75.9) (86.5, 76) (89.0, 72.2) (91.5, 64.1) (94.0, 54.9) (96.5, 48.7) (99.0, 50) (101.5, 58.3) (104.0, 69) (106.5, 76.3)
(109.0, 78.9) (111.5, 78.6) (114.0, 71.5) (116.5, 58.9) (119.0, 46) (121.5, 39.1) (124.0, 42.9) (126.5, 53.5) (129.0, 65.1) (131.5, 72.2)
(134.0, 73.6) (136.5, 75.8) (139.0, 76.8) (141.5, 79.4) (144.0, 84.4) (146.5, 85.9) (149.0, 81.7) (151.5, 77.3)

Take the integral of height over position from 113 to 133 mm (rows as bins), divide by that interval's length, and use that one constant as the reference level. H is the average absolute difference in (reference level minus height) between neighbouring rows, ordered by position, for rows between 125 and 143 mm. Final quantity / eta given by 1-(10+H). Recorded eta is -13.3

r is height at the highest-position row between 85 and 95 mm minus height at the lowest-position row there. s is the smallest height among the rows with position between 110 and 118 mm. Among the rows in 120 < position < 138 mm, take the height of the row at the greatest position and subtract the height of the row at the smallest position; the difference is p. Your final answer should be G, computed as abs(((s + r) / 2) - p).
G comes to 18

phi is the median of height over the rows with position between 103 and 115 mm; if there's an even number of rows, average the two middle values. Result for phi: 76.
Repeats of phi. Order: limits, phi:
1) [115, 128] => 46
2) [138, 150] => 82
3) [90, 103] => 55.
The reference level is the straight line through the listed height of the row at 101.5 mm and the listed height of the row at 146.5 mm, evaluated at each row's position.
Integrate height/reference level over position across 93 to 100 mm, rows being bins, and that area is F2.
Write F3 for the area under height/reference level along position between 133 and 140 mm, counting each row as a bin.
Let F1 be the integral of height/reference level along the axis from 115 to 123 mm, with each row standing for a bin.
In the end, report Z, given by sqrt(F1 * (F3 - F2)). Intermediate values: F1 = 5.7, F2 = 6.5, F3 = 6.62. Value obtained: 1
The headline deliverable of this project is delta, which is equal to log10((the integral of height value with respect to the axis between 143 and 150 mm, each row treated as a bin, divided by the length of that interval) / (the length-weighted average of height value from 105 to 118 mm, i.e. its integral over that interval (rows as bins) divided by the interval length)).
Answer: 0.07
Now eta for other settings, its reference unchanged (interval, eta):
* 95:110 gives -15.0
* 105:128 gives -16.1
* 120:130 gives -17.7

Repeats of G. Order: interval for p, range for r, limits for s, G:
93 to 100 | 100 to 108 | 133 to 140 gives 51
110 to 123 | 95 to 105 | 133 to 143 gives 86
